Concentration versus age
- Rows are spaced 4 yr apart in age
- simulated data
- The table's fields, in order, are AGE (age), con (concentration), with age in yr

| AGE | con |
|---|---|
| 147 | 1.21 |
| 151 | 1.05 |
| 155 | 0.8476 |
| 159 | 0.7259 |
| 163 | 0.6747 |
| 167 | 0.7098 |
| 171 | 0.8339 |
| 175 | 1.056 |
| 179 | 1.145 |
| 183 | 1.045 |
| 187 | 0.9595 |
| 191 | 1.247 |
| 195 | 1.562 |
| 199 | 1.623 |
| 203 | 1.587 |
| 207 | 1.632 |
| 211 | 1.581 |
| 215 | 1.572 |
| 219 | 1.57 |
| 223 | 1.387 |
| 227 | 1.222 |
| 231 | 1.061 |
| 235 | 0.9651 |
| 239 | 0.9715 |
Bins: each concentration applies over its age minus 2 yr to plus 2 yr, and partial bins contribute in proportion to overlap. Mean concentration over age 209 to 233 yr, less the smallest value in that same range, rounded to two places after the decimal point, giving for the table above 0.34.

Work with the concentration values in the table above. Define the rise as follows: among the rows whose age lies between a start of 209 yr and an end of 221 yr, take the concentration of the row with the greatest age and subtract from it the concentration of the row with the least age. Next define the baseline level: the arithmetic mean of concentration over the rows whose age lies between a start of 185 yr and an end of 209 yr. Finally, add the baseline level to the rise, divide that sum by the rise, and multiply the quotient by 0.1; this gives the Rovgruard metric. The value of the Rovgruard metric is -12.9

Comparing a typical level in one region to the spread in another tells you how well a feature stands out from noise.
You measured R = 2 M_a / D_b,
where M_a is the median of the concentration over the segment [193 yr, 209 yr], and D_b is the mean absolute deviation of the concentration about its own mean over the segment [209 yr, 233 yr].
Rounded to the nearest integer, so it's 18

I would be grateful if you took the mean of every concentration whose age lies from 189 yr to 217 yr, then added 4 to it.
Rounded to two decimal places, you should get 5.54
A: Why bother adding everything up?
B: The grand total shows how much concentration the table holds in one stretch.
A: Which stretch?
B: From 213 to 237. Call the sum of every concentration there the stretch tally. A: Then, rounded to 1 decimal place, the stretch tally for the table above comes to 7.8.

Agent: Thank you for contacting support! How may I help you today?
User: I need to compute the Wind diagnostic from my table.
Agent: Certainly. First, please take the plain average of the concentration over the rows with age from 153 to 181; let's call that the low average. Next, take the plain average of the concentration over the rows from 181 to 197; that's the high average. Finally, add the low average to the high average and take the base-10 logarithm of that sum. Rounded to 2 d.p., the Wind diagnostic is 0.31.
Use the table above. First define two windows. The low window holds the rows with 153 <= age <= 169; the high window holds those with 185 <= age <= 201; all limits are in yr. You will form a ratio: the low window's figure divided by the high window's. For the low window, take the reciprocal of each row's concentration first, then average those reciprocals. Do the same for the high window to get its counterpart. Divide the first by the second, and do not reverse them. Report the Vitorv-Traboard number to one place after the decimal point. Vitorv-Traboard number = 1.8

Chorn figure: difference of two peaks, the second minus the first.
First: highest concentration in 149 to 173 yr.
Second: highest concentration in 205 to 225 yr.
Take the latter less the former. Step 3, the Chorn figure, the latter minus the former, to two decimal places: 0.58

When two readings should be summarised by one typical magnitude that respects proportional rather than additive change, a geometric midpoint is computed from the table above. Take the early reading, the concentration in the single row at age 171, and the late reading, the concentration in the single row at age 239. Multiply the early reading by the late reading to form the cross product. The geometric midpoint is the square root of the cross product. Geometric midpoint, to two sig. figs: 0.90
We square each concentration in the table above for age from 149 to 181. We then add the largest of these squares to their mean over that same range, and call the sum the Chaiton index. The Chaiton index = 2.1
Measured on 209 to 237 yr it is 4.3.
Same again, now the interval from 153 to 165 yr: 1.3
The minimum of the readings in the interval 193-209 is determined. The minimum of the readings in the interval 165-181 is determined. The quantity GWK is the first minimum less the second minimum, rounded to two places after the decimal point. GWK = 0.85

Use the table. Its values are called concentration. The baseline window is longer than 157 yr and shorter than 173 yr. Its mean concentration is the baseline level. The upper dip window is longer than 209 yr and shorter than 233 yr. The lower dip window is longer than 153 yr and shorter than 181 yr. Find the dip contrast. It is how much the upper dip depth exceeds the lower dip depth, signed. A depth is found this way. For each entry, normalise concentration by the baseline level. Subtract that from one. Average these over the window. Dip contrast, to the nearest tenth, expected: -0.7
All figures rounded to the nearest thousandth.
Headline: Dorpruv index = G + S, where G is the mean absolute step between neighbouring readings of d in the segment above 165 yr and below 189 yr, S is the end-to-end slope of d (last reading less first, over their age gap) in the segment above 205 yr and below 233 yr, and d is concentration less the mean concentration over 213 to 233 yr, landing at 0.100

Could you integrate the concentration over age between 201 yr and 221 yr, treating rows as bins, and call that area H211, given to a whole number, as 32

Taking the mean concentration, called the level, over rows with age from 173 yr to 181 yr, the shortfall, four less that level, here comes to 2.9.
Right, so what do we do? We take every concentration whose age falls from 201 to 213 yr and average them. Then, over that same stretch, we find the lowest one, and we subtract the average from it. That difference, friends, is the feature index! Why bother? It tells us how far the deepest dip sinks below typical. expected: -0.019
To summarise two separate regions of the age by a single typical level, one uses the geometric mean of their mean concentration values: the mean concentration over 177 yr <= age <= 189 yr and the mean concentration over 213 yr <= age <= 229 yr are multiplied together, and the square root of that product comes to 1.23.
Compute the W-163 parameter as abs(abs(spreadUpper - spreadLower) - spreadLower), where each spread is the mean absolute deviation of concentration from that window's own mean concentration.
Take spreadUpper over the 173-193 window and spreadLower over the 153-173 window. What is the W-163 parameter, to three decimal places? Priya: 0.047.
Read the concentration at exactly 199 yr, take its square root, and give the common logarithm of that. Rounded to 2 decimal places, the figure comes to 0.11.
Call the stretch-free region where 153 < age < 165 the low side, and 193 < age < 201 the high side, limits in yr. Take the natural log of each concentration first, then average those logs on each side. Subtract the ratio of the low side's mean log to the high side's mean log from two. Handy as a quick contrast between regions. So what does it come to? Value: 2.6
